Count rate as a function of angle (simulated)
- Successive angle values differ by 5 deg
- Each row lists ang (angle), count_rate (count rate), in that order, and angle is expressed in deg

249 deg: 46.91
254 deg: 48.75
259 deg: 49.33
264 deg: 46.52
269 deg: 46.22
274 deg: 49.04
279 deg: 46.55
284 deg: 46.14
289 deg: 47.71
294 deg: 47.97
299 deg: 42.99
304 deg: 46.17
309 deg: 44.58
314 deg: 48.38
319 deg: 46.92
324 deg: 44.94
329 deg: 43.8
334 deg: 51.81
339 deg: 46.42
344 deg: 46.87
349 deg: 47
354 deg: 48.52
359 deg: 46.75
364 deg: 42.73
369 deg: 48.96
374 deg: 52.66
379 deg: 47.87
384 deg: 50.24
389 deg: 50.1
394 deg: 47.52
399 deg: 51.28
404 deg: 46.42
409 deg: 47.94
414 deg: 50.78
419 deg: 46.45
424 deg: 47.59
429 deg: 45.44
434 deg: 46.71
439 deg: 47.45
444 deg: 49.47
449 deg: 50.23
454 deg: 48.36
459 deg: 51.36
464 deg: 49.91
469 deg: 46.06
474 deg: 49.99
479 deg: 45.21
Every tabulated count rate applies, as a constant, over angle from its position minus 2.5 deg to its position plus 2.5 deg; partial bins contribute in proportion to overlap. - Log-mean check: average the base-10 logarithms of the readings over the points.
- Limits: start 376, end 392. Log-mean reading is 1.694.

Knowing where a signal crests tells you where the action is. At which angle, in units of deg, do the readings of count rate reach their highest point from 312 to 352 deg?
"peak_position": 334 deg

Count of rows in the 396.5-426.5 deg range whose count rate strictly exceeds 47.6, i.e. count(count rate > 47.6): 3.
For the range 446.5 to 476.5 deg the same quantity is 5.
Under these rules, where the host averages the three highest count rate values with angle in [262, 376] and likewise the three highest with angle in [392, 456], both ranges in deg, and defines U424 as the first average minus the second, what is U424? 0.4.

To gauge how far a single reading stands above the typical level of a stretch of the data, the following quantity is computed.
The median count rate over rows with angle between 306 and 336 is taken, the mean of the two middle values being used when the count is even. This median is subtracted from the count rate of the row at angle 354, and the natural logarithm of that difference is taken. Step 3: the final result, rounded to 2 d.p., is 0.95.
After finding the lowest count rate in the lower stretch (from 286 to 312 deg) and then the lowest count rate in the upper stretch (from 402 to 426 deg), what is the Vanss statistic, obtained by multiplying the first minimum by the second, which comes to 1996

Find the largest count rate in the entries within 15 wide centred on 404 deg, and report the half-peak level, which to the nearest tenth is 25.6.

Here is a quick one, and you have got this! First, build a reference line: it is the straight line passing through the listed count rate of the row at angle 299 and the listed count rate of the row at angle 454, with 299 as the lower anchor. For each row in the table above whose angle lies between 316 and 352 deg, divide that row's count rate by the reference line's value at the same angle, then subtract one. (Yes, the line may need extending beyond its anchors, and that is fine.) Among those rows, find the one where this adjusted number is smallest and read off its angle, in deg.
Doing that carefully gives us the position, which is 329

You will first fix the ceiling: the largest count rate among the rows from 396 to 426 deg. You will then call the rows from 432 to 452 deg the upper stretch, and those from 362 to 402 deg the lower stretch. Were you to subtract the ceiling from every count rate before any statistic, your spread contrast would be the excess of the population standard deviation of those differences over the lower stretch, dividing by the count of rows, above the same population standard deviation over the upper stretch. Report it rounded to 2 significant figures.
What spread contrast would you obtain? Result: 1.4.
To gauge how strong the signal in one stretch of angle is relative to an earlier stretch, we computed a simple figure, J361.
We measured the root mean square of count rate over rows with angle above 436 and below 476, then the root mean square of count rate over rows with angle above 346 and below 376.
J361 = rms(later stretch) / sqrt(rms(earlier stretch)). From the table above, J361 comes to 7.10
